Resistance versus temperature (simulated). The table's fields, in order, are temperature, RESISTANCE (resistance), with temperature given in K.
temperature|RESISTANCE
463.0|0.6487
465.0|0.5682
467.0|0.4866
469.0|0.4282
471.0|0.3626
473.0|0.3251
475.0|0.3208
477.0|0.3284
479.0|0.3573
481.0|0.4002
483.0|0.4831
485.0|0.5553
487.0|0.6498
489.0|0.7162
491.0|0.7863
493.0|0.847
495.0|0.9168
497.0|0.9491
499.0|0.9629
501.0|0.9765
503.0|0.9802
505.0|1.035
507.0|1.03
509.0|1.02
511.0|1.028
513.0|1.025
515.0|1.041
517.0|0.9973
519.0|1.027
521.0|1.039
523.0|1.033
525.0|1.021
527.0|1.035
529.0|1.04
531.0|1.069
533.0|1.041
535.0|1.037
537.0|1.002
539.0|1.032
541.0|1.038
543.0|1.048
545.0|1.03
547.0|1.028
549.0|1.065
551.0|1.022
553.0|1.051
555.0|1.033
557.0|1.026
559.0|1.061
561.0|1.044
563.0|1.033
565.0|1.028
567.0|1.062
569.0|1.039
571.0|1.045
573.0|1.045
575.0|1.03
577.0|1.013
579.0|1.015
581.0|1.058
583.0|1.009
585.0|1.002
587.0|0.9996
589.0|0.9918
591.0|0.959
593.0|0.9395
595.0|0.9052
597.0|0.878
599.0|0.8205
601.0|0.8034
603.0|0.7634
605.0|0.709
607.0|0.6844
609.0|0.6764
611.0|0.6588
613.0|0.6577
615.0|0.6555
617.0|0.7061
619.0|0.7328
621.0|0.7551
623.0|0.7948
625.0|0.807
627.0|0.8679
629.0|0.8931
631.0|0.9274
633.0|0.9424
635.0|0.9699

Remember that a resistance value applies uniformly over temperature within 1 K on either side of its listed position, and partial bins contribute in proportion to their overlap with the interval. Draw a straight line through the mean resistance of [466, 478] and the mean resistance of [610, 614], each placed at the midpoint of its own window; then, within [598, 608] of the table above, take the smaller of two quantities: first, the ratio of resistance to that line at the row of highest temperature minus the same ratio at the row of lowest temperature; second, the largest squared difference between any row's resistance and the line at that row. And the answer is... -0.24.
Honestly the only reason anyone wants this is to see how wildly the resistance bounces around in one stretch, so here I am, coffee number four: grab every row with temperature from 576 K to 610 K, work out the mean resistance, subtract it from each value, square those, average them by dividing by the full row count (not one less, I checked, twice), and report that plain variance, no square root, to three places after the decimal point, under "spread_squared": 0.016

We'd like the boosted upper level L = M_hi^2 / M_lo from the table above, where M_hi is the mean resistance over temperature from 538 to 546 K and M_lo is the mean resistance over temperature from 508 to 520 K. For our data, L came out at 1.05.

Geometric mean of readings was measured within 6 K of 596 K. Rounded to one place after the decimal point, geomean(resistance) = 0.9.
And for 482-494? 0.7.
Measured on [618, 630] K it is 0.8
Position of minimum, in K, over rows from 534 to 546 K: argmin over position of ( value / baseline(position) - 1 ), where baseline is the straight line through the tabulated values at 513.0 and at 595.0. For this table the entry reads 537.0 K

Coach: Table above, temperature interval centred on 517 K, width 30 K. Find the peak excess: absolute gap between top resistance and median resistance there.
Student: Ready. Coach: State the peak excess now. 0.039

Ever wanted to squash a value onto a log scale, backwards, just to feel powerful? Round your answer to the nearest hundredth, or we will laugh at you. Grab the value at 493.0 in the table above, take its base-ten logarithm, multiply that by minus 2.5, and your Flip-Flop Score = 0.18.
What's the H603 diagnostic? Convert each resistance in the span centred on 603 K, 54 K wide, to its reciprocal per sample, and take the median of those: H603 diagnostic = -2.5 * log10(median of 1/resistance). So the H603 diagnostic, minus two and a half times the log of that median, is -0.21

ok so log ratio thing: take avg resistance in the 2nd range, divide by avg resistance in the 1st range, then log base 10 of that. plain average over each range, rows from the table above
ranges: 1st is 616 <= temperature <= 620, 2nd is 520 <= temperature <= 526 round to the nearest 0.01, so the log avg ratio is 0.16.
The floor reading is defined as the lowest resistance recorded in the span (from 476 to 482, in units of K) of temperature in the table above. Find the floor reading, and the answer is 0.3284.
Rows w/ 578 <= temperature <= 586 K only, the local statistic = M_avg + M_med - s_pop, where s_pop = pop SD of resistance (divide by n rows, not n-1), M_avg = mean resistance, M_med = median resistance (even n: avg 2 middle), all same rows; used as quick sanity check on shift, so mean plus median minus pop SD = 2.01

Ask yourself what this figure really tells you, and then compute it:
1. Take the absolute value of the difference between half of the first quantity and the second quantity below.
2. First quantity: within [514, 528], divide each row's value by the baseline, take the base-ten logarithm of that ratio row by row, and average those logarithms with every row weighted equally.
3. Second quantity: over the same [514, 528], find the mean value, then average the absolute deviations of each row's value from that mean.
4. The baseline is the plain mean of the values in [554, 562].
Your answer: 0.014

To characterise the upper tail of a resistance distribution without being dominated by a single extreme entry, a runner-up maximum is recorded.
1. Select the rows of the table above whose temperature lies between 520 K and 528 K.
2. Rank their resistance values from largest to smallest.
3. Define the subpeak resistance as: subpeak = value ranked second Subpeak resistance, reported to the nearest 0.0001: 1.0350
